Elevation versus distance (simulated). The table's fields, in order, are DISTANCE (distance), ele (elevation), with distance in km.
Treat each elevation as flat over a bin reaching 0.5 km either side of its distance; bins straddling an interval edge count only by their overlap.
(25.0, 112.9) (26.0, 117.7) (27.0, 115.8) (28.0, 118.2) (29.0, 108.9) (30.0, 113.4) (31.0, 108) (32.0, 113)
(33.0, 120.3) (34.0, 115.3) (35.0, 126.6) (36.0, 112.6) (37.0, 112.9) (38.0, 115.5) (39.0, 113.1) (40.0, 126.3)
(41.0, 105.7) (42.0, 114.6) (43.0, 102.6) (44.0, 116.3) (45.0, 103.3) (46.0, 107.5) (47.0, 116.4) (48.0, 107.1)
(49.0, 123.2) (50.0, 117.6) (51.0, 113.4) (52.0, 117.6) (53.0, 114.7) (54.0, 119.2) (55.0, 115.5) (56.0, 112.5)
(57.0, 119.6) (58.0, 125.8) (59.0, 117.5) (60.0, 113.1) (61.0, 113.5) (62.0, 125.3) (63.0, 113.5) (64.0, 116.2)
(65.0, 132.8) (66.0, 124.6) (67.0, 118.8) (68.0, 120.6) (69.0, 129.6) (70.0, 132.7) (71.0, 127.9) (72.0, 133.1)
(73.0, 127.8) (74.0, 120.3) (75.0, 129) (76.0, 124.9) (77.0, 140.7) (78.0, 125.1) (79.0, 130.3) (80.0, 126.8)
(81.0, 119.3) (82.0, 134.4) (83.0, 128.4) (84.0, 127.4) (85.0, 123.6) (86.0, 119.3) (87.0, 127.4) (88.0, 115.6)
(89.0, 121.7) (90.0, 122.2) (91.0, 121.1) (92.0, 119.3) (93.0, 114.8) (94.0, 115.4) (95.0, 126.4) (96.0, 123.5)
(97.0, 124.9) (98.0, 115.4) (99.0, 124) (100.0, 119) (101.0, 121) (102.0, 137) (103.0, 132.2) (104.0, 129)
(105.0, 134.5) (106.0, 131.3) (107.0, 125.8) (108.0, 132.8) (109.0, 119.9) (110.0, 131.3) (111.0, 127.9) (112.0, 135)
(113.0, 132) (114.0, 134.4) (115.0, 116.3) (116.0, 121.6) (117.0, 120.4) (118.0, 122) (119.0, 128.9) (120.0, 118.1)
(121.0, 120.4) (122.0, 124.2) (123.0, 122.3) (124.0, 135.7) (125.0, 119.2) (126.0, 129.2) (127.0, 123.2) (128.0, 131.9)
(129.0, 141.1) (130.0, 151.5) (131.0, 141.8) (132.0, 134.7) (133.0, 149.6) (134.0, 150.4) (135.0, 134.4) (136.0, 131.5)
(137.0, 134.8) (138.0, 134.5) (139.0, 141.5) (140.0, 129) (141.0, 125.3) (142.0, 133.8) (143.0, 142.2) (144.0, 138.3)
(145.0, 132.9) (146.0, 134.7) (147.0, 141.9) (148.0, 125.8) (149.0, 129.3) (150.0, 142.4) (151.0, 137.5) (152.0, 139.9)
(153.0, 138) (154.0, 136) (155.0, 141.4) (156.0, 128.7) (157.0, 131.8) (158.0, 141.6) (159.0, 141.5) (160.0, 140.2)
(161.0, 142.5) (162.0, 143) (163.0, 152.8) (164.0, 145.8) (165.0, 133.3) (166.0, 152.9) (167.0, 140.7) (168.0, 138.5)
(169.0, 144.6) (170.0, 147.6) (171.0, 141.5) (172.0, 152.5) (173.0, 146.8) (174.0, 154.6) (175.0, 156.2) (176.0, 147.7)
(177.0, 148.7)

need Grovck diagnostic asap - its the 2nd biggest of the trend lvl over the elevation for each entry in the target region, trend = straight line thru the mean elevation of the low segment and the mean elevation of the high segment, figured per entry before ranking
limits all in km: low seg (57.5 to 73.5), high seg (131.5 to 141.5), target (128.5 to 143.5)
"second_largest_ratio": 1.064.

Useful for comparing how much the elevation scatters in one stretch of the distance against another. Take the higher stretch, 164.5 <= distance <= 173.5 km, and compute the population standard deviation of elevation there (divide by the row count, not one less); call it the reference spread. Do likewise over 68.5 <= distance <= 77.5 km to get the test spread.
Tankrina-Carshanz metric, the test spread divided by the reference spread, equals 0.88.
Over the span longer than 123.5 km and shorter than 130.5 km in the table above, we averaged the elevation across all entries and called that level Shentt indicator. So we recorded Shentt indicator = 133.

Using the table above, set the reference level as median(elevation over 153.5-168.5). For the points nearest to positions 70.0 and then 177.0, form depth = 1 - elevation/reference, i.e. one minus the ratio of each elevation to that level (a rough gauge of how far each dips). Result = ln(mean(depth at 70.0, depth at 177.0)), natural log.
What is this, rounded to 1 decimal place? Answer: -5.3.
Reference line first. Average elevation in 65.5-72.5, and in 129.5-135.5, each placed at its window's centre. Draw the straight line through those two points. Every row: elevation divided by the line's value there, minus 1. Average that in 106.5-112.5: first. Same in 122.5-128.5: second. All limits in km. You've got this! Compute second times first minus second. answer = 0.112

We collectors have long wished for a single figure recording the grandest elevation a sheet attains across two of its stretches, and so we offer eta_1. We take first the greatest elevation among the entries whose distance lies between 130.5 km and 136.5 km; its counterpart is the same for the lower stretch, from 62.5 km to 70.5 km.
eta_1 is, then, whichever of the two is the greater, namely 150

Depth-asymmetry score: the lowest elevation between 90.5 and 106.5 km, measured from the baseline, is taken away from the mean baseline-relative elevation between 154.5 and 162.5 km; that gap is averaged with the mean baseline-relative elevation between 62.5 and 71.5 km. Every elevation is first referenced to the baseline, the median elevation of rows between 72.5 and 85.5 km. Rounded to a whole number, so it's 10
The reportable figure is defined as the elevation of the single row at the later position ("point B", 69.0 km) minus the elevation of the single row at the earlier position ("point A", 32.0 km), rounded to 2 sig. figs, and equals 17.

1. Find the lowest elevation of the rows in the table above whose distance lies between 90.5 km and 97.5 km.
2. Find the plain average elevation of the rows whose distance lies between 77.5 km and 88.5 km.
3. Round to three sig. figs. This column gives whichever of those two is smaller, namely 115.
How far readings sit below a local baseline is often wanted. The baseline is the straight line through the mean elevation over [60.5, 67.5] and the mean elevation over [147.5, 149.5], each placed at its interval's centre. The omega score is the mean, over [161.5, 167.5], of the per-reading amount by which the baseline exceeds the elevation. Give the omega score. -16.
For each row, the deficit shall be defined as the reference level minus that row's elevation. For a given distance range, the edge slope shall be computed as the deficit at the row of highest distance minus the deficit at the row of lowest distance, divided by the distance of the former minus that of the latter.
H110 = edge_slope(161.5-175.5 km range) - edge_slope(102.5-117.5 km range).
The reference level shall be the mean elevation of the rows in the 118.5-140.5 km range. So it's -1.9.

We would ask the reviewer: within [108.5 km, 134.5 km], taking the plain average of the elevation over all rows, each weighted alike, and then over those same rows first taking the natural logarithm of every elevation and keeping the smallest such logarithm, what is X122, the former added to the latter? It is 135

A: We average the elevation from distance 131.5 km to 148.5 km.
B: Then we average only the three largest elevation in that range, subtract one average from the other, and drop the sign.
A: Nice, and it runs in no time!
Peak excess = 11.2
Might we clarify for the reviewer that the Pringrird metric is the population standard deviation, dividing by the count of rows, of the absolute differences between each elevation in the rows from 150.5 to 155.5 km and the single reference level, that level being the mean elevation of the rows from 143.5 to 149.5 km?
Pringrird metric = 1.9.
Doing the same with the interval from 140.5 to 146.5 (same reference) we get 3.5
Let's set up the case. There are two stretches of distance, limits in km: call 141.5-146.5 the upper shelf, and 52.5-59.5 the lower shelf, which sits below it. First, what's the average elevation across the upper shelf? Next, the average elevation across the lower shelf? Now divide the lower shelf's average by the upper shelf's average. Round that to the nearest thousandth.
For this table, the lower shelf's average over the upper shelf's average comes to 0.864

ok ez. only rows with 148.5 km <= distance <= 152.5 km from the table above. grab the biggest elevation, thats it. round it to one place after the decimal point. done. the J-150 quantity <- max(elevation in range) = 142.4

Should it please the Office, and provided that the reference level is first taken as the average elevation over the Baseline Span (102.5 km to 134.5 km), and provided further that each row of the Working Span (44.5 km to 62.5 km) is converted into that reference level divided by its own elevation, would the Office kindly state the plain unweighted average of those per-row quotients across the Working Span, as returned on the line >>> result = 1.13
